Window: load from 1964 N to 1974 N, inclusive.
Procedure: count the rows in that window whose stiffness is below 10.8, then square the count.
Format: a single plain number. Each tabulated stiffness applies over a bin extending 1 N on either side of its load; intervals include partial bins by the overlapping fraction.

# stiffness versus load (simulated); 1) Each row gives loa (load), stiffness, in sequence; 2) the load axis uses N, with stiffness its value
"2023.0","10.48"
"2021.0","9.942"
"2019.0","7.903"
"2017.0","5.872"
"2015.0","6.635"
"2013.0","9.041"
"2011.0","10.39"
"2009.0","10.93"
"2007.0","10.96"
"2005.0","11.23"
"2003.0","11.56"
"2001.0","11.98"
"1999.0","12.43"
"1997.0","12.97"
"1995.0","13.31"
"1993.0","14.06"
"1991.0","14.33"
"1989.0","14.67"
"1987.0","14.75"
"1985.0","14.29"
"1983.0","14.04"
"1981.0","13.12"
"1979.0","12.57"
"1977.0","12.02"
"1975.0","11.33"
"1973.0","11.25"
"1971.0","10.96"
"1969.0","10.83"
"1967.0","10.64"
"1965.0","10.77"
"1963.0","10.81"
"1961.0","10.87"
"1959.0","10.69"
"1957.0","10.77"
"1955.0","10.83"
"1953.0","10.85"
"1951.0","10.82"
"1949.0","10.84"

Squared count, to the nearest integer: 4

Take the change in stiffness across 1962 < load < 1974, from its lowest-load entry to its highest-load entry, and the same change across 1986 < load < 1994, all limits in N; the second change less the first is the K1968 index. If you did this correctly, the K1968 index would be -1.1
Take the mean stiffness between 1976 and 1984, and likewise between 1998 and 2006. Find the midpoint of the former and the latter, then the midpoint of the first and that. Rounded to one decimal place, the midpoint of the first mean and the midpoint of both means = 12.7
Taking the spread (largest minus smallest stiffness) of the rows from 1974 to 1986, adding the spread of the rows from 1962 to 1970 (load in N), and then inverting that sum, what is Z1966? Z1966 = 0.32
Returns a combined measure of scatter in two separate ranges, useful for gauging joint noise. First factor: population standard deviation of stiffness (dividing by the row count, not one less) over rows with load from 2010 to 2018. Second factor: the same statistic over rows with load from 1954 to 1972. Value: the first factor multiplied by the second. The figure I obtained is 0.16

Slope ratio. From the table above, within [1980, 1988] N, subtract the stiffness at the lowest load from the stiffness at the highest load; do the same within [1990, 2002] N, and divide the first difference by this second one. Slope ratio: -0.69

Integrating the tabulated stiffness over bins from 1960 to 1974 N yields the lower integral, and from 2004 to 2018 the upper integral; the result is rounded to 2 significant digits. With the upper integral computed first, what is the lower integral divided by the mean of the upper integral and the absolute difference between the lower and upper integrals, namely 2.0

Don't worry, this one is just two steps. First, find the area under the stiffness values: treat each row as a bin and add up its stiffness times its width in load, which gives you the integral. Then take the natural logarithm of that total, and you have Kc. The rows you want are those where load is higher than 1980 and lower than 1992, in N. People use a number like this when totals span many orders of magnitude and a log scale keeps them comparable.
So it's 5.1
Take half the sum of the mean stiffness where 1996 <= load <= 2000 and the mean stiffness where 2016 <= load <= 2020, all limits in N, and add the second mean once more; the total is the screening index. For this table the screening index 17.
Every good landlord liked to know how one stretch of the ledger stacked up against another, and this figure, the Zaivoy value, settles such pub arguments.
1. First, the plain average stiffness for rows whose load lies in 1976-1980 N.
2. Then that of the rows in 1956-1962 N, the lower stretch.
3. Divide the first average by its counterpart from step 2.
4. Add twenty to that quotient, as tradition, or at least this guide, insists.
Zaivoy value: 21.1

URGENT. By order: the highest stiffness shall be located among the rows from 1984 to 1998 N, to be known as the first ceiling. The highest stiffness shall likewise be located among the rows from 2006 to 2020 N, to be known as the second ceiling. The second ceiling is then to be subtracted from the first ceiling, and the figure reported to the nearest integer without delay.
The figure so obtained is 4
